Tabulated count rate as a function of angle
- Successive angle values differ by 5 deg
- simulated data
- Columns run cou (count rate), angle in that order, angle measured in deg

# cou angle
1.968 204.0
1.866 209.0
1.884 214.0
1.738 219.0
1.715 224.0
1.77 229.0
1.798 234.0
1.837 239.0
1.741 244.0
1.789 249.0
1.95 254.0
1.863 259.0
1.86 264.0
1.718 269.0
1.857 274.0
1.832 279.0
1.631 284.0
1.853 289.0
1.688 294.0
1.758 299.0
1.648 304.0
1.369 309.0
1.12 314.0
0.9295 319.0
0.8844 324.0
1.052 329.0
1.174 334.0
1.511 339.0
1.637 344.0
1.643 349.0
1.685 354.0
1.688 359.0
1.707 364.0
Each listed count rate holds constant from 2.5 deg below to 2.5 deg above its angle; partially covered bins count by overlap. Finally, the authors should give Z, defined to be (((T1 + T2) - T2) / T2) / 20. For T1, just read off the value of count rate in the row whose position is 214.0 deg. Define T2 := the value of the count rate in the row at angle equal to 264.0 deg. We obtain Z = 0.0506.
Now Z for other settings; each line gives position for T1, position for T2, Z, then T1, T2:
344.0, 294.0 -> 0.0485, 1.637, 1.688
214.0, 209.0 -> 0.0505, 1.884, 1.866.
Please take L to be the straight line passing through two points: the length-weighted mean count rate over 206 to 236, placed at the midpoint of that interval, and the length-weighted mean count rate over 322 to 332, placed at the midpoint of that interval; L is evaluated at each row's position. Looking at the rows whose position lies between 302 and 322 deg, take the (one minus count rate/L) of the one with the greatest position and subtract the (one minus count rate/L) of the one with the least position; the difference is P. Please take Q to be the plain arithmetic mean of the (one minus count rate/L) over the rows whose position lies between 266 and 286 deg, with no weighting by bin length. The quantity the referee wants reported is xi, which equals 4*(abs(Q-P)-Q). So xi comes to 4.4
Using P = 0.53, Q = -0.3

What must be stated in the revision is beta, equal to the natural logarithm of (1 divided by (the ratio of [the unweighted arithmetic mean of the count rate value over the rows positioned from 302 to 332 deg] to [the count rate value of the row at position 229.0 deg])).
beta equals 0.42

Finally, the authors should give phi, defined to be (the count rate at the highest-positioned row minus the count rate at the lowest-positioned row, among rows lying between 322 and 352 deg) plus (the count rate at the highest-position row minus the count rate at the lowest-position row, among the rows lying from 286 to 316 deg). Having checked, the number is 0.03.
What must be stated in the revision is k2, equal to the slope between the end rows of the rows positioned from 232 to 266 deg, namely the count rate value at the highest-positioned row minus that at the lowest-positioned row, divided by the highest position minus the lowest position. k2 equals 0.00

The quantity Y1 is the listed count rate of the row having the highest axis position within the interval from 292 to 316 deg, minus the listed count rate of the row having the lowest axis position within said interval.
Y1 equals -0.57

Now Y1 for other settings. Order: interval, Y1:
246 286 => -0.16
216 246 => 0.00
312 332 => -0.07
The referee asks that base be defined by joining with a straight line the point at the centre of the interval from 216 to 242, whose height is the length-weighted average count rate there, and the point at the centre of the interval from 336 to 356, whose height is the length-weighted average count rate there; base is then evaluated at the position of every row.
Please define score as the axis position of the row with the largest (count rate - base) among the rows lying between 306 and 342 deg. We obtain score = 339.0 deg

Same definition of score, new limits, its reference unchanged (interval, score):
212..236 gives 214.0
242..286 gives 254.0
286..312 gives 289.0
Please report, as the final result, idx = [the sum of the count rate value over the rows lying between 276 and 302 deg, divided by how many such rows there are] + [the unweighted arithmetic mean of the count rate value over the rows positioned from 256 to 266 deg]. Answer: 3.6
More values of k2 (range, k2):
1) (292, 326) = -0.03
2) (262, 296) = -0.01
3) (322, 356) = 0.03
